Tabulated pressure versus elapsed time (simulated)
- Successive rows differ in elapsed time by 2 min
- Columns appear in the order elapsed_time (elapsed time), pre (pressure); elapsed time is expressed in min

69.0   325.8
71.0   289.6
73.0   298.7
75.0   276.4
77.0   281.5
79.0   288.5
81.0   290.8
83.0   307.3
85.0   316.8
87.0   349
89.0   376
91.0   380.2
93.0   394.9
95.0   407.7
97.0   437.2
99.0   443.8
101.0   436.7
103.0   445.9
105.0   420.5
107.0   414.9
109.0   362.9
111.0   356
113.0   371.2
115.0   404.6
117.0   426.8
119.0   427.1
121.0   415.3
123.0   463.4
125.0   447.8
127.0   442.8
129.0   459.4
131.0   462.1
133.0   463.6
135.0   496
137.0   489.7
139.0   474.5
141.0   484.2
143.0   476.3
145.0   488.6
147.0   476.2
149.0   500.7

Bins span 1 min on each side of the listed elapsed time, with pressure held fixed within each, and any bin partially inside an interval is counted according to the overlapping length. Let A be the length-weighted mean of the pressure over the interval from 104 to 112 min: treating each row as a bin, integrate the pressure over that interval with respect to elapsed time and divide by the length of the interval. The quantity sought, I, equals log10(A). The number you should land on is 2.59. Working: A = 389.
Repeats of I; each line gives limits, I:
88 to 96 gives 2.59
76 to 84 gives 2.47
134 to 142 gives 2.69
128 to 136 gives 2.67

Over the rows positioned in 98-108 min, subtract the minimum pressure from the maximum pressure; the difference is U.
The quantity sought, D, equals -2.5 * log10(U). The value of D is -3.7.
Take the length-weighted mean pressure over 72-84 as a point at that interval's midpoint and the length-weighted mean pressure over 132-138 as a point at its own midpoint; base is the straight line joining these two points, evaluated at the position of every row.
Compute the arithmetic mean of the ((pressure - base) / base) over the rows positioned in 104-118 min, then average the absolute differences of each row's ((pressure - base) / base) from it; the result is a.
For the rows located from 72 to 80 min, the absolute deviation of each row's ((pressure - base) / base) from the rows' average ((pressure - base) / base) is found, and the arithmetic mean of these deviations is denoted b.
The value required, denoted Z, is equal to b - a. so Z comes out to -0.03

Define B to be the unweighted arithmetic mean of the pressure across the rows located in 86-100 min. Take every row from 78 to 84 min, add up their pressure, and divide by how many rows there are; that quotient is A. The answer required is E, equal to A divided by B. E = 0.7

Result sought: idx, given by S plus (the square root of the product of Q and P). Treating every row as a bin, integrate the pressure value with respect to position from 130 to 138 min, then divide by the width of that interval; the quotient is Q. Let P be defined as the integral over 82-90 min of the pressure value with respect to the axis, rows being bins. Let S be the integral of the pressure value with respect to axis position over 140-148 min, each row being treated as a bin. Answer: 4986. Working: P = 2698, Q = 478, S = 3851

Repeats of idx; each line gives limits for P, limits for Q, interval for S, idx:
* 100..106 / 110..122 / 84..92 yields 3865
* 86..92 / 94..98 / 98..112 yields 6728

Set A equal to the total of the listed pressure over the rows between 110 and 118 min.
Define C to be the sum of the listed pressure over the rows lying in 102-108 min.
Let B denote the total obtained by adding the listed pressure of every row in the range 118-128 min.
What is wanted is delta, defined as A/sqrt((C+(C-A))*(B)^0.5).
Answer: 7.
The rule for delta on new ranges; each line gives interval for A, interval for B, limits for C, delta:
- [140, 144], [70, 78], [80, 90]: 3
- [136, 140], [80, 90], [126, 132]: 4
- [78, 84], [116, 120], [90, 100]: 3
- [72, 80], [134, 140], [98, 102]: 7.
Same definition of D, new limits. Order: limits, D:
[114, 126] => -4.4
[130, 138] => -3.8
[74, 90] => -5.0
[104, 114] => -4.5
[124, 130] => -3.1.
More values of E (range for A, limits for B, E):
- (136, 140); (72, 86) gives 1.6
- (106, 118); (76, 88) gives 1.3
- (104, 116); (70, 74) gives 1.3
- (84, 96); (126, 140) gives 0.8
